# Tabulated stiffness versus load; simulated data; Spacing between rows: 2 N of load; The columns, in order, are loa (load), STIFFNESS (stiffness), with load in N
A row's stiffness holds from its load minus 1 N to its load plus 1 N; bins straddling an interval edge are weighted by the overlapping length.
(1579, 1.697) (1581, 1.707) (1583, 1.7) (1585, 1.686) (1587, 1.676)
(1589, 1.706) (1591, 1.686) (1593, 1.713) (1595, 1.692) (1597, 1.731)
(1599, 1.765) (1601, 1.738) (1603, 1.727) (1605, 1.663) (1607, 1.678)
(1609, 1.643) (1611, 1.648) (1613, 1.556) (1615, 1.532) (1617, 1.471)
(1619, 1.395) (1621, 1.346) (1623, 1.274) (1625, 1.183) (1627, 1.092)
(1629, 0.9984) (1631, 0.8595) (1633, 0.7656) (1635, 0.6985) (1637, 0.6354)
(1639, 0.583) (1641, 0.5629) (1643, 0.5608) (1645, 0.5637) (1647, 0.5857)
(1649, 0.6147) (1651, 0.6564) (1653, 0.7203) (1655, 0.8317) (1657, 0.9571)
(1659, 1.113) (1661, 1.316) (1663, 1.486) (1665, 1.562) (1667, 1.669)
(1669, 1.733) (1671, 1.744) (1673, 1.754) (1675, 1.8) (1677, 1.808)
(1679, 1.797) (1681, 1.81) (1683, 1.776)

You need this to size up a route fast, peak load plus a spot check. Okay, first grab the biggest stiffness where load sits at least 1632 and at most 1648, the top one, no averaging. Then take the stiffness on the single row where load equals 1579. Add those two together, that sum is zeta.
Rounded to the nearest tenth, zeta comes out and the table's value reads 2.5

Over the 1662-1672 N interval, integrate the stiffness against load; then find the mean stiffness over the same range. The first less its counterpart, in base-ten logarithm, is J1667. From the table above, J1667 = 1.169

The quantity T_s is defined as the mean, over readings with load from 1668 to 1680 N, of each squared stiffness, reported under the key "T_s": 3.1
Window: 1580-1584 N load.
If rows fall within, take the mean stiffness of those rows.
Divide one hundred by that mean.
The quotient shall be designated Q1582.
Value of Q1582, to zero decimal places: 59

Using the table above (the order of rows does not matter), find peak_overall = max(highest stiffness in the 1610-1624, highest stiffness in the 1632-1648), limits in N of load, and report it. 1.65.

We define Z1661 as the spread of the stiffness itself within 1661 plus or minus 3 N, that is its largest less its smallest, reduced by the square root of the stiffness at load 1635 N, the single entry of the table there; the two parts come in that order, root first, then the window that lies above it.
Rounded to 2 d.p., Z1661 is -0.46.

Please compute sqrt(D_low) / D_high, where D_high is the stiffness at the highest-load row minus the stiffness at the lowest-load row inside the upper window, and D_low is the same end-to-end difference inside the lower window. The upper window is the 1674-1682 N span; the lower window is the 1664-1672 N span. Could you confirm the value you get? 43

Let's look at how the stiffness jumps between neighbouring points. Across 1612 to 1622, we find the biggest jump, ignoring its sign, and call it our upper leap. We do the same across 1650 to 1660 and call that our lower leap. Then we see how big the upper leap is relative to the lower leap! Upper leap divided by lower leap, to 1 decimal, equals 0.5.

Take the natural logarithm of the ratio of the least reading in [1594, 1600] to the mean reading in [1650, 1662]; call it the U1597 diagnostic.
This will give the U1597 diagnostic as 0.6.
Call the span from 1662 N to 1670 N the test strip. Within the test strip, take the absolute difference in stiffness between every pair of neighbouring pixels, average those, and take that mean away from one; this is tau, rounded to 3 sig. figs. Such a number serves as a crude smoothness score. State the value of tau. 0.918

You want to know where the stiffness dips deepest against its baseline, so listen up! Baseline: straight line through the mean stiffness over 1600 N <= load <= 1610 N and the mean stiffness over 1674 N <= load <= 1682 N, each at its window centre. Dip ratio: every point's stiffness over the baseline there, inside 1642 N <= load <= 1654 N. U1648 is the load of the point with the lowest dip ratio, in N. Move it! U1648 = 1643 N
